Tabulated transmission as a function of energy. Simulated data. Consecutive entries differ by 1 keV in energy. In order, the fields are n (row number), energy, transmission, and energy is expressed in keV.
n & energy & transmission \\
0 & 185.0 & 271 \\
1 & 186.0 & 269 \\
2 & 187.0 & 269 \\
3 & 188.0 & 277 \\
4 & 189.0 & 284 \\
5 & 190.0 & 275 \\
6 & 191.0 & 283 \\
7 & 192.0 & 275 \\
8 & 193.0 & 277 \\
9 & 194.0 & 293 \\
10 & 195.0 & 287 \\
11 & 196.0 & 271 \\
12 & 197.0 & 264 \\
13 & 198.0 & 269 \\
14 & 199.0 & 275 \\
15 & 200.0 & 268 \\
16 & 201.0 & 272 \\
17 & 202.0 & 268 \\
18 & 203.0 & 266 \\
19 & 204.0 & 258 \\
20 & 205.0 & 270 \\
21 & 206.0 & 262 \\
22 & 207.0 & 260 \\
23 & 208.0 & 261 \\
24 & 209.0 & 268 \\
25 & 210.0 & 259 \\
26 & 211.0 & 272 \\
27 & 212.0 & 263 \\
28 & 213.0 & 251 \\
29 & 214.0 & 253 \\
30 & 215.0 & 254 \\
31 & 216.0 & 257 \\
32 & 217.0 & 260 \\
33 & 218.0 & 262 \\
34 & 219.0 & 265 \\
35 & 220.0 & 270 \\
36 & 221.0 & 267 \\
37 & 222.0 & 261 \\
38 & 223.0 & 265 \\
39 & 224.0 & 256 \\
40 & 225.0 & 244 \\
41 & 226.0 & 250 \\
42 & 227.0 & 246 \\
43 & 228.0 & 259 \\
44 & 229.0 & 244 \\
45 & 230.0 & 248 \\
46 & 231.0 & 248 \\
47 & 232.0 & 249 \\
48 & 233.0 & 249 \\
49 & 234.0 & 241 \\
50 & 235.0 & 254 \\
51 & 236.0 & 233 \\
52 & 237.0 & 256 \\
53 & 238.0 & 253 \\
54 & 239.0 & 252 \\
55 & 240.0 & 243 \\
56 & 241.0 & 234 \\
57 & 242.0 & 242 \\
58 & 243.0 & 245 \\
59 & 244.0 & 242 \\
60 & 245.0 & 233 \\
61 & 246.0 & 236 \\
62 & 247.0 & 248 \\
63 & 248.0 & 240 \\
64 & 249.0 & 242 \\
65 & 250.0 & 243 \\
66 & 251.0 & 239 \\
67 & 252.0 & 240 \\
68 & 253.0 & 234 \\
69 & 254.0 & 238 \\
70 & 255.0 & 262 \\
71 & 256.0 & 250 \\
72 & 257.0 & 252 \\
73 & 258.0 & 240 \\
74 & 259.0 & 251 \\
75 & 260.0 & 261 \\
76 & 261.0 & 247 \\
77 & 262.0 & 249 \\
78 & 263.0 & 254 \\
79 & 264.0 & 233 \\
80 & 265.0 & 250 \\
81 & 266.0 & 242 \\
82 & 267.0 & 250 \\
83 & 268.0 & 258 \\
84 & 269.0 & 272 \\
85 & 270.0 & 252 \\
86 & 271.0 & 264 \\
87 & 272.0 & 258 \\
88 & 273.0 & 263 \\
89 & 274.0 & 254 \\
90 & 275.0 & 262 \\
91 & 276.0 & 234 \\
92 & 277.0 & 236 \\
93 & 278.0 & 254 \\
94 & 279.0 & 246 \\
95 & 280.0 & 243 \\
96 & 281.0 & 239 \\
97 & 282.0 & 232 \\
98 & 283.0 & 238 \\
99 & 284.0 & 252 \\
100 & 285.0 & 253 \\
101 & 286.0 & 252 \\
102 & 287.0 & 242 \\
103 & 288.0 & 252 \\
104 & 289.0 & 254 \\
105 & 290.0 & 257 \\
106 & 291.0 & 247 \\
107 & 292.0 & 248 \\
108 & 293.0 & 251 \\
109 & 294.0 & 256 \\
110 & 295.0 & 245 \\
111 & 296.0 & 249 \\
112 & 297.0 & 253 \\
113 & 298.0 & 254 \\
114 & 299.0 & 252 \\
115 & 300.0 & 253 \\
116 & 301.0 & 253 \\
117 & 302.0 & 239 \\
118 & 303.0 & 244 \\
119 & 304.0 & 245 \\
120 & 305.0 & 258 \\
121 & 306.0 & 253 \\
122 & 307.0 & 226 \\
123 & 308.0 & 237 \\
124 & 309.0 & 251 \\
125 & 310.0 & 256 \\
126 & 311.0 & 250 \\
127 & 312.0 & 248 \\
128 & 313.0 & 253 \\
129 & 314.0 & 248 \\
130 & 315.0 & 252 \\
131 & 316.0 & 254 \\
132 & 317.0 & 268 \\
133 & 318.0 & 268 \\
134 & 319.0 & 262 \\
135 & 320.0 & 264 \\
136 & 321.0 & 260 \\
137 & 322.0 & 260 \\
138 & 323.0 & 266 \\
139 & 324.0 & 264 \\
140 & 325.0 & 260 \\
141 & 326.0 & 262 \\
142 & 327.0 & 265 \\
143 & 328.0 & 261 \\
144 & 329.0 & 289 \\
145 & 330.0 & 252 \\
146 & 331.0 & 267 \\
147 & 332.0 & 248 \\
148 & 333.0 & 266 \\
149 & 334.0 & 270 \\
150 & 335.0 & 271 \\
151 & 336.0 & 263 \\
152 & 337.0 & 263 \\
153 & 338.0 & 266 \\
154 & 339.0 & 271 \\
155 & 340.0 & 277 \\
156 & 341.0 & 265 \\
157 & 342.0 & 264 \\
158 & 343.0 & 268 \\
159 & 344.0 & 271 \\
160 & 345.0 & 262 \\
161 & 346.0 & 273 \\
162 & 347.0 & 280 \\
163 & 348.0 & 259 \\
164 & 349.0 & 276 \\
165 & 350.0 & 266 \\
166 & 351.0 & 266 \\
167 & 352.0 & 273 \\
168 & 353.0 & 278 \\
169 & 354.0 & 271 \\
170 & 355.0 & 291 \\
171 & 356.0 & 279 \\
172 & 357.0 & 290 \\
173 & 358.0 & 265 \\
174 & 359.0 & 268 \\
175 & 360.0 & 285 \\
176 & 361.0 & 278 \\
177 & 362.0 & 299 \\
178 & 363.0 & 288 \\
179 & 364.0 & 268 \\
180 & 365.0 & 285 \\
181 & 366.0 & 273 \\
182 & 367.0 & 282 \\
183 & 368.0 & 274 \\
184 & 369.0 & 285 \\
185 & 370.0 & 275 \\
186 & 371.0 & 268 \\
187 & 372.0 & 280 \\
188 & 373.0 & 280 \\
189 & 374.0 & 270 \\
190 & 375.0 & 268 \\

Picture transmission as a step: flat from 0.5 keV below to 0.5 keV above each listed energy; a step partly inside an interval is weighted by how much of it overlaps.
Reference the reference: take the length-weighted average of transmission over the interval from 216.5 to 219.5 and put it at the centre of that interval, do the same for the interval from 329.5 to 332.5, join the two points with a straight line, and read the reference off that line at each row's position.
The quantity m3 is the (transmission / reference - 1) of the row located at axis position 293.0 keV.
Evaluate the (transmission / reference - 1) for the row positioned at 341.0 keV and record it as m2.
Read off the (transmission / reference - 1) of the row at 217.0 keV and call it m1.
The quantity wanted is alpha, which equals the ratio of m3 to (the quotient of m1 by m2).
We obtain 0.114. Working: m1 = -0.01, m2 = 0.04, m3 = -0.03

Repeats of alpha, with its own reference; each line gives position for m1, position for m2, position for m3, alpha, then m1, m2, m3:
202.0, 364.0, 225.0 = -0.215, 0.02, 0.06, -0.07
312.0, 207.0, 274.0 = -0.006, -0.03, -0.01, -0.02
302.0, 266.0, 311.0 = -0.025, -0.07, -0.07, -0.03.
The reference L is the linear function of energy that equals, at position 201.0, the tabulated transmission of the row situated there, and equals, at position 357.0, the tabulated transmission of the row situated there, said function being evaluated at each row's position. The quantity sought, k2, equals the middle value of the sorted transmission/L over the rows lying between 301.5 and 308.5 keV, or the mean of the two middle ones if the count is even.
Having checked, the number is 0.86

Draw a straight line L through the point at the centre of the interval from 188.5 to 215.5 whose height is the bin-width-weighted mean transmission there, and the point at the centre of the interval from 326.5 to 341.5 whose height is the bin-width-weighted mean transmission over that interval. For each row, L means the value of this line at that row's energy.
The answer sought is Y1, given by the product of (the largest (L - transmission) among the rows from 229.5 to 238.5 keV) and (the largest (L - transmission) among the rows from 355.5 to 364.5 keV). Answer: 28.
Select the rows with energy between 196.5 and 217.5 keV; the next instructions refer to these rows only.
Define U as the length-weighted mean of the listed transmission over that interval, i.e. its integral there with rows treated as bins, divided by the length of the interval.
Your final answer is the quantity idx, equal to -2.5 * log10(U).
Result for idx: -6.05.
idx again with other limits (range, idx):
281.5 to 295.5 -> -5.99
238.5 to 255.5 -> -5.96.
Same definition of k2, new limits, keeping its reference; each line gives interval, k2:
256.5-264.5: 0.90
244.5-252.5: 0.86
